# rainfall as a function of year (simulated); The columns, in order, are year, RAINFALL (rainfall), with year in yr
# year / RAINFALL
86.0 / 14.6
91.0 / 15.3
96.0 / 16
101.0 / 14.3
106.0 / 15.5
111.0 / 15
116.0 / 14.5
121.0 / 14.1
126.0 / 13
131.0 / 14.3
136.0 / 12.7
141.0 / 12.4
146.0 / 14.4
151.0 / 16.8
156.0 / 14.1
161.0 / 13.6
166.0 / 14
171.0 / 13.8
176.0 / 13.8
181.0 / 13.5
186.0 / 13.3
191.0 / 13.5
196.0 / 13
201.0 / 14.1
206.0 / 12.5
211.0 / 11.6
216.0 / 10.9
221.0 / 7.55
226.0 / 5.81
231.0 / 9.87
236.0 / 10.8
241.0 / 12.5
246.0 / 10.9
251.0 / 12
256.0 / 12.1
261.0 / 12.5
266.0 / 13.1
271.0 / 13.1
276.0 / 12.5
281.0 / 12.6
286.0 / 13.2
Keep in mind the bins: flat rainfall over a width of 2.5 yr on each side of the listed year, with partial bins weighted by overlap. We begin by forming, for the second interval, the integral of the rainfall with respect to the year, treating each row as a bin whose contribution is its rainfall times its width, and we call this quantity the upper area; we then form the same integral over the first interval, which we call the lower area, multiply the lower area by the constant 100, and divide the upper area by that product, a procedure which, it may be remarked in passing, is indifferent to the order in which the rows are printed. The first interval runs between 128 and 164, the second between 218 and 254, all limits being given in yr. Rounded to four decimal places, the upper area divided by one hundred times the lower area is 0.0071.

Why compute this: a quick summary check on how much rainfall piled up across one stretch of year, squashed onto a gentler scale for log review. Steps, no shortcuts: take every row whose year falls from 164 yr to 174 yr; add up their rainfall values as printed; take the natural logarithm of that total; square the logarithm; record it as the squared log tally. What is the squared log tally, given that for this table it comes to 11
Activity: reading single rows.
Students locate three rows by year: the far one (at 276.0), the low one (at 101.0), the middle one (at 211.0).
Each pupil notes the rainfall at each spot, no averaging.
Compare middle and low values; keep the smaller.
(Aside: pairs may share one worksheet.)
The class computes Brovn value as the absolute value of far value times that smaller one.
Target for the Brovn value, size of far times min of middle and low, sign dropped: 145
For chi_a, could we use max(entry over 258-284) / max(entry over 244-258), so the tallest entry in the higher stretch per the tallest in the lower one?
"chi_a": 1.08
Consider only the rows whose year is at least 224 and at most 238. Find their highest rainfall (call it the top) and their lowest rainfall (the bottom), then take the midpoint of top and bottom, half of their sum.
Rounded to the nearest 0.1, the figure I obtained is 8.3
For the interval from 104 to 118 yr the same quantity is 15.0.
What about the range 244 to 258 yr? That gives 11.5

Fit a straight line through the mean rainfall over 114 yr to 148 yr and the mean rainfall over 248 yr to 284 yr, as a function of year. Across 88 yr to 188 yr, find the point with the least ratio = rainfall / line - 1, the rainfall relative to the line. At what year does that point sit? 141.0 yr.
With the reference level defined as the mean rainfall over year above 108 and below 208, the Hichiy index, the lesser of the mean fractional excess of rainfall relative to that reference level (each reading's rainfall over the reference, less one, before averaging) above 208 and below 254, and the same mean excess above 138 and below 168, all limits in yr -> -0.26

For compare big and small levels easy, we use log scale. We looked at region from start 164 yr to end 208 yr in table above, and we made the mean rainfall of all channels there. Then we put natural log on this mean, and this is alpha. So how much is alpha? 2.60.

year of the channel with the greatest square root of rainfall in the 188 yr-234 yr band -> 201.0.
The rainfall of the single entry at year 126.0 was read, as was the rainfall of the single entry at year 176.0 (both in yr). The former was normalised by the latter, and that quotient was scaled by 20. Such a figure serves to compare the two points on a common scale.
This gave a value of 18.8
